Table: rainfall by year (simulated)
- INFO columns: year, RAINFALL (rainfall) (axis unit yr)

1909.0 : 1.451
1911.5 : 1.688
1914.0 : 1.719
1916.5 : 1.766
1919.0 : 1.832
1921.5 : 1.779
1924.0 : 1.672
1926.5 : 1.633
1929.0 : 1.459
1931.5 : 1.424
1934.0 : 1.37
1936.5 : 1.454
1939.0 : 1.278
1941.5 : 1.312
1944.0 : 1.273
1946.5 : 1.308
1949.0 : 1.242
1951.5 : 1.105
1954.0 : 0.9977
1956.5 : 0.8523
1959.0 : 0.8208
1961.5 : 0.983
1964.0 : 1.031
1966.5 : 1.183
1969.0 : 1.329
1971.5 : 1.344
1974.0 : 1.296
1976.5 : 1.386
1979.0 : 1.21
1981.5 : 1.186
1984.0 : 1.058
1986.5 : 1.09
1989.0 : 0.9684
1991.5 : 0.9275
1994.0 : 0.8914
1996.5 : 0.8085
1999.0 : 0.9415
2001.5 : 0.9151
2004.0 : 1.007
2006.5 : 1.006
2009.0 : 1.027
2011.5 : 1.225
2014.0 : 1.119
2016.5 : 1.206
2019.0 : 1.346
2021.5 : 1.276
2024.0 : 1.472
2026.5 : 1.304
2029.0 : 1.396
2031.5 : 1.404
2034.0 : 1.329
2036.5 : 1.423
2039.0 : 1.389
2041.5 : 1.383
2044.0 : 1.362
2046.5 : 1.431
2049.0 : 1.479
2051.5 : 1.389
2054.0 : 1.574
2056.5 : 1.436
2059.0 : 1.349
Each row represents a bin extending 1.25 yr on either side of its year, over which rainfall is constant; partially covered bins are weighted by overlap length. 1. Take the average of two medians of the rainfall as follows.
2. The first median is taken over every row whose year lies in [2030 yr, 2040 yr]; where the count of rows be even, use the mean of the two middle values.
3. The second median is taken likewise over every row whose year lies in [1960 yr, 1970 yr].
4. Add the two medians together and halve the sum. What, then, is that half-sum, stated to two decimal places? 1.25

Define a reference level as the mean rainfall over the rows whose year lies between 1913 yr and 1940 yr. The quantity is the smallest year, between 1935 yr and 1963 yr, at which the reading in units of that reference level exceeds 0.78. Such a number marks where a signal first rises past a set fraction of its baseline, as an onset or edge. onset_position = 1936.5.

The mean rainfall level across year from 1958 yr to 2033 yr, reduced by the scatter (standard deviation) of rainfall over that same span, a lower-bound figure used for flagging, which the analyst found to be 0.95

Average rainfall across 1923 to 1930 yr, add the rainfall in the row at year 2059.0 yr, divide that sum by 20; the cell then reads 0.147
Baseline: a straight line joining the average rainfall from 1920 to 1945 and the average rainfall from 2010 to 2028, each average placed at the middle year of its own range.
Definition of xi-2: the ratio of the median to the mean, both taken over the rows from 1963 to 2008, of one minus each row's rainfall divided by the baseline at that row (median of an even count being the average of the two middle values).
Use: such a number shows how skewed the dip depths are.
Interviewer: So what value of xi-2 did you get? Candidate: 1.14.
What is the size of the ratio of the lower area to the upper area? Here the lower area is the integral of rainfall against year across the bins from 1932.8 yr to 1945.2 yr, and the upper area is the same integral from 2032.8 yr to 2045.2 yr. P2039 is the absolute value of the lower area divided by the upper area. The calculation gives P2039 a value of 0.97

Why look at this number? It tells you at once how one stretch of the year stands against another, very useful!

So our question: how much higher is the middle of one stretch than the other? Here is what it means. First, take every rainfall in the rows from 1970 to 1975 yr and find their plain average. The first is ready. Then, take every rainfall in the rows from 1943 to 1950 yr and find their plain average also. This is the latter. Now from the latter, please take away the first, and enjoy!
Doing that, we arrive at -0.05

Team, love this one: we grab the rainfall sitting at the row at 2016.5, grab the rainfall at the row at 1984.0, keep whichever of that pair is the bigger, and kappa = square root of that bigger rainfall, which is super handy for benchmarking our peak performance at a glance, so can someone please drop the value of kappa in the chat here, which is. 1.10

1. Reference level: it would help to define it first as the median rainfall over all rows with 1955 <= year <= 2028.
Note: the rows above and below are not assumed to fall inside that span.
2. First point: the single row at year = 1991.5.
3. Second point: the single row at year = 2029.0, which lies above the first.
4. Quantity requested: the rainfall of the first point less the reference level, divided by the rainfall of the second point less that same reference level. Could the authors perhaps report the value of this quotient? -0.5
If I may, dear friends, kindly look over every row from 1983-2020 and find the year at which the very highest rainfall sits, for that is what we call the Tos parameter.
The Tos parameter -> 2019.0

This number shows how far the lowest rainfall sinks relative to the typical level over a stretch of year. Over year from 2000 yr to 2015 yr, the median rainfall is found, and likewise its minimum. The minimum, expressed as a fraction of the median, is 0.90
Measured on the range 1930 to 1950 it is 0.95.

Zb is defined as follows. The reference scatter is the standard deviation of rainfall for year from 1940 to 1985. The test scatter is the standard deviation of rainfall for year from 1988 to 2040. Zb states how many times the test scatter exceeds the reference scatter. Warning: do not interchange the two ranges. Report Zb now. 1.2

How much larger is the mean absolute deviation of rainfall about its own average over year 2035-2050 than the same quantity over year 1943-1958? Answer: -0.11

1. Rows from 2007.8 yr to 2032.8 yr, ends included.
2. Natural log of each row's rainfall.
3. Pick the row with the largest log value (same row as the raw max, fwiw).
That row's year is 2024.0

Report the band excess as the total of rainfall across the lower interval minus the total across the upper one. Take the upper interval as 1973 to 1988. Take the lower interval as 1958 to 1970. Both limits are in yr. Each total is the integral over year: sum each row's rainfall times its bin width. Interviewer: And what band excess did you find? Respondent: -5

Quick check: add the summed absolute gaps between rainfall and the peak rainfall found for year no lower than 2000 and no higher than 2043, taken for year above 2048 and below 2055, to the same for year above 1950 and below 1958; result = 1.7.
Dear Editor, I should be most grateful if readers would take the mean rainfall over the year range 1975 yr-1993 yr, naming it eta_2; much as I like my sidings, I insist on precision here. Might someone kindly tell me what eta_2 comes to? 1.12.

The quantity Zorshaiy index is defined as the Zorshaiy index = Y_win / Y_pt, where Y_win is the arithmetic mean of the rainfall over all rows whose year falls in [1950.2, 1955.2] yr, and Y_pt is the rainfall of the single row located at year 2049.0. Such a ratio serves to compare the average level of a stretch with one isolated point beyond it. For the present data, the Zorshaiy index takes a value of 0.71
